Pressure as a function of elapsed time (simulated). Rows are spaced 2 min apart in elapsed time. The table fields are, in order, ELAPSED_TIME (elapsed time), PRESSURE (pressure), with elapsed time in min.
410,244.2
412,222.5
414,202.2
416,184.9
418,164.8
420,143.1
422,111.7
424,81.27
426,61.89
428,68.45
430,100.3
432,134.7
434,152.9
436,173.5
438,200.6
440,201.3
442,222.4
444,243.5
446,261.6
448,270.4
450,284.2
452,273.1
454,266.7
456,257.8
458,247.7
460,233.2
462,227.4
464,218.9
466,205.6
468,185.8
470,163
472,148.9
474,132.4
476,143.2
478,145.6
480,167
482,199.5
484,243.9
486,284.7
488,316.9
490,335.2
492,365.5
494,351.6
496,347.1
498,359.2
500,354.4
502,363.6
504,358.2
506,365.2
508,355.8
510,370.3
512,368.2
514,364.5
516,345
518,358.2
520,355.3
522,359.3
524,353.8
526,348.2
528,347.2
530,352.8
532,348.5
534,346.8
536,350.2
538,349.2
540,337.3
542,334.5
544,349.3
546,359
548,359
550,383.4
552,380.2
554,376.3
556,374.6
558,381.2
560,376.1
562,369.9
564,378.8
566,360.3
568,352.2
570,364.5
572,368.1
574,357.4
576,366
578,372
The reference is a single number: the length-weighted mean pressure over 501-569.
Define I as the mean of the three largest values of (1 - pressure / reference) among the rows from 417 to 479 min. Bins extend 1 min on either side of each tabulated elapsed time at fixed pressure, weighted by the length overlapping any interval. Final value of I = 0.8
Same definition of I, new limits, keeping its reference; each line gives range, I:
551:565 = 0.0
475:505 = 0.6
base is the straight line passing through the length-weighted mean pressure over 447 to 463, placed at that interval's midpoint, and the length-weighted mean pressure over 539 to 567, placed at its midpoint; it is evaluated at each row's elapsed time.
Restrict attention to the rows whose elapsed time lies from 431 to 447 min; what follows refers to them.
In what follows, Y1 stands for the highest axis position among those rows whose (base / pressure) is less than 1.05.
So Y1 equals 446 min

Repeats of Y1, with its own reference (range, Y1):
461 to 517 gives 516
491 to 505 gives 504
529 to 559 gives 558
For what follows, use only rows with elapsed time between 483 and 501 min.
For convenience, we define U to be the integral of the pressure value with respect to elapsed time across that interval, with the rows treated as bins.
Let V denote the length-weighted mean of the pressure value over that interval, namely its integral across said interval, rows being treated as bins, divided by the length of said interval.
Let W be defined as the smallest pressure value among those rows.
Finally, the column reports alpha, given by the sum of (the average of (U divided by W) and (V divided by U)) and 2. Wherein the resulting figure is 14.2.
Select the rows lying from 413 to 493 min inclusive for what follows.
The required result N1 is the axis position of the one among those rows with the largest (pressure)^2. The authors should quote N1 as 492 min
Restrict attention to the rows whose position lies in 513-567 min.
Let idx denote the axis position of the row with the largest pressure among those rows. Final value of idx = 550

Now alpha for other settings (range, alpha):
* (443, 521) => 83.9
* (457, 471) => 11.1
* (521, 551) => 17.8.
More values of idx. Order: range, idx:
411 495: 492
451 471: 452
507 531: 510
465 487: 486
